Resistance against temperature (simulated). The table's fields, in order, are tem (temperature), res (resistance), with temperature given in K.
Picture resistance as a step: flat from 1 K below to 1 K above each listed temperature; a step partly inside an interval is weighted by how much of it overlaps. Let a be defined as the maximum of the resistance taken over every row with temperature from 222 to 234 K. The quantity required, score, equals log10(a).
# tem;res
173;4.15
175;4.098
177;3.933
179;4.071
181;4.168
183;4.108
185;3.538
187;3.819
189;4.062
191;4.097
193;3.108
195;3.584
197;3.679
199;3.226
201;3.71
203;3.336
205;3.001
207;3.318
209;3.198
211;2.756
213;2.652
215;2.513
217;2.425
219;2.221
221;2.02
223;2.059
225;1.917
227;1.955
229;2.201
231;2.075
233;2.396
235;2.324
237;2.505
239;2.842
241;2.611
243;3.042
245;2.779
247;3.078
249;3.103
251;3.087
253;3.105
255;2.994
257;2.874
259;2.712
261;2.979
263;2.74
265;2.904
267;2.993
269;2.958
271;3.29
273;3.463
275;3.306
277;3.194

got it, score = 0.379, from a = 2.396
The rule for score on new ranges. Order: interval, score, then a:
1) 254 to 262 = 0.476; 2.994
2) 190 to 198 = 0.612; 4.097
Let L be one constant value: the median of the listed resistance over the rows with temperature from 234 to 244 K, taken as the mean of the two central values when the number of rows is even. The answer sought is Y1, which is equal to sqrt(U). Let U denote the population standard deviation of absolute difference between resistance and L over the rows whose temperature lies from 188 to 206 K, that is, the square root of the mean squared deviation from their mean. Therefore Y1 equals 0.61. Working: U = 0.37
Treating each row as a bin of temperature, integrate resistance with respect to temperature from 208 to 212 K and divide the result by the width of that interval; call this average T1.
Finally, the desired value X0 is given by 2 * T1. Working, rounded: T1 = 2.98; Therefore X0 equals 5.95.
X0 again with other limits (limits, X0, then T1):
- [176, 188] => 7.88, 3.94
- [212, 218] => 5.06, 2.53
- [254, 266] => 5.73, 2.87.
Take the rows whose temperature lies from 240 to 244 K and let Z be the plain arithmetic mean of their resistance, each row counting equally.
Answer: 2.8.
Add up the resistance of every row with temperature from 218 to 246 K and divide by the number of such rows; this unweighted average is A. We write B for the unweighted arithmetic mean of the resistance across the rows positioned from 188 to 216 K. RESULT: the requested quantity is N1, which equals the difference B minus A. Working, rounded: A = 2.4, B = 3.30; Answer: 0.9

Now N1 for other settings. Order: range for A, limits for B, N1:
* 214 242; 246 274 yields 0.7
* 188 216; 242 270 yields -0.3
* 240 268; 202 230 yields -0.4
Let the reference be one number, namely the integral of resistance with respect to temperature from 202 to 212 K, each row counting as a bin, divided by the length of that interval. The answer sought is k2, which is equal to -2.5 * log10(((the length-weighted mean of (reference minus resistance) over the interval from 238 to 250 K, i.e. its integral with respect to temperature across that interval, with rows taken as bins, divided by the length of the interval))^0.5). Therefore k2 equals 0.84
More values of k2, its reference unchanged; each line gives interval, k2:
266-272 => 1.73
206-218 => 0.63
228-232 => 0.01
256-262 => 0.72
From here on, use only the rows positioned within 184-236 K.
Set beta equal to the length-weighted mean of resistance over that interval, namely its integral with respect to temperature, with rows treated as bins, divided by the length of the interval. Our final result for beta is 2.9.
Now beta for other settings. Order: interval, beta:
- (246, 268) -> 3.0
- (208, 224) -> 2.5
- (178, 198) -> 3.8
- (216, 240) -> 2.2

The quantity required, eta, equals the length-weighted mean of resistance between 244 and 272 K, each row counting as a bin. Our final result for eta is 2.97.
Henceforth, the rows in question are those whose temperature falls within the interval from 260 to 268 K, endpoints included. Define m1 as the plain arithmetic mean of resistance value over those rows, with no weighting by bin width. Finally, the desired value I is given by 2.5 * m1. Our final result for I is 7.3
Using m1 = 2.90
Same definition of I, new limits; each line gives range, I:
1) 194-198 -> 9.1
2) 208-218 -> 6.8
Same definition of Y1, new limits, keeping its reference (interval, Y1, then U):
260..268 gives 0.32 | 0.10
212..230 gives 0.48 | 0.23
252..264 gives 0.38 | 0.14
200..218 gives 0.58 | 0.34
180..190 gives 0.48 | 0.23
